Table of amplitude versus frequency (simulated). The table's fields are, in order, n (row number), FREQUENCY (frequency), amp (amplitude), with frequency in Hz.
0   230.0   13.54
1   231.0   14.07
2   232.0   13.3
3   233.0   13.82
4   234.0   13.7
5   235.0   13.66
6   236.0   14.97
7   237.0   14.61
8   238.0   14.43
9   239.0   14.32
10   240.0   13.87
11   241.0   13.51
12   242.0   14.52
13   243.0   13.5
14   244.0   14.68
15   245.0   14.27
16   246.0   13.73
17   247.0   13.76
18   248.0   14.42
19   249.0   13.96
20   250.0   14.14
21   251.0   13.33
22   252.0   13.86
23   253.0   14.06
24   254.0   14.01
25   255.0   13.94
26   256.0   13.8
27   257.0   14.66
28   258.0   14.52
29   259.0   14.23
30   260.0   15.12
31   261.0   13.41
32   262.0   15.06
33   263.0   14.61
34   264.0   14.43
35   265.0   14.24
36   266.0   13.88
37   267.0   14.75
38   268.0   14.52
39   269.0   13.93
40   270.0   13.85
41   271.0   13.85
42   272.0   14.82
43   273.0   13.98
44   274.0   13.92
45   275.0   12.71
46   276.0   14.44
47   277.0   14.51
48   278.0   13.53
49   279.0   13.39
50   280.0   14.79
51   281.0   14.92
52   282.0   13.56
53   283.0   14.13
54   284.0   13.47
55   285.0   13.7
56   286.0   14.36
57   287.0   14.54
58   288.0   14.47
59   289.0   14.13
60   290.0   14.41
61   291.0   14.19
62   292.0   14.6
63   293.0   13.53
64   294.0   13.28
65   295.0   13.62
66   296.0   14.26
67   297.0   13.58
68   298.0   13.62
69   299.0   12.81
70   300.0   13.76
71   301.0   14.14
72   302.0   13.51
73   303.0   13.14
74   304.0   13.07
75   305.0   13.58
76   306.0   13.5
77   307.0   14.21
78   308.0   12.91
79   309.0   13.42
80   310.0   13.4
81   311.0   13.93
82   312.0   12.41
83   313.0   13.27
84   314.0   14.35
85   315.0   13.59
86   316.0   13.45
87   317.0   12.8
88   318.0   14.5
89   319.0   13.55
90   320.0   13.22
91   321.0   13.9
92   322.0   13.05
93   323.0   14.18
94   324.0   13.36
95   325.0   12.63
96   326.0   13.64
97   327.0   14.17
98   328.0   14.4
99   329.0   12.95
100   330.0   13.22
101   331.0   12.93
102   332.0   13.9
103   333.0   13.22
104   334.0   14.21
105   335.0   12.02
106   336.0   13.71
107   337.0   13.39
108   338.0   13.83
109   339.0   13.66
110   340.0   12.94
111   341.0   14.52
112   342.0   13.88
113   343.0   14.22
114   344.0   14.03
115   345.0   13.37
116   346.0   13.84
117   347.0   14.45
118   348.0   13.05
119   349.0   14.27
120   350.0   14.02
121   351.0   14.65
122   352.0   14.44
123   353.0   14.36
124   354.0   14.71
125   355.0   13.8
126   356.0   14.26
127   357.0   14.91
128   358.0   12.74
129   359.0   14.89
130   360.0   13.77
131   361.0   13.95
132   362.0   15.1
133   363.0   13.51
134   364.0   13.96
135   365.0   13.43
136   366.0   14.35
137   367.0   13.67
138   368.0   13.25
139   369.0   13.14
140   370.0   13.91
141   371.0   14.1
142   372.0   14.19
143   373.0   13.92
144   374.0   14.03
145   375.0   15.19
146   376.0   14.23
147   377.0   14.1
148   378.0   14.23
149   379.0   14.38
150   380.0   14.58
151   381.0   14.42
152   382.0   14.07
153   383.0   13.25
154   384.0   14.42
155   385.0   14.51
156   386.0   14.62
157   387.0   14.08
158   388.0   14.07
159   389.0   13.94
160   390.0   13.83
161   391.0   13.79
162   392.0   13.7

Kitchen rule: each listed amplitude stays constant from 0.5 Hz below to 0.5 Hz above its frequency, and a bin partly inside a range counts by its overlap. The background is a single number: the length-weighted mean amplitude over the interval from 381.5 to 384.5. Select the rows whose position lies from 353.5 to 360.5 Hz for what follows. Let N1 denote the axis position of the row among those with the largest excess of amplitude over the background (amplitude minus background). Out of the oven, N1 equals 357.0 Hz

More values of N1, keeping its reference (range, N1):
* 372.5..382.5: 375.0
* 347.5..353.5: 351.0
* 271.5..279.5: 272.0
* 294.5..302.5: 296.0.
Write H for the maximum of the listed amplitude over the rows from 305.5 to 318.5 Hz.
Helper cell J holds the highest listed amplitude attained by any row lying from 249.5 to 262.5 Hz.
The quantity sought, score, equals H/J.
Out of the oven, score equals 0.96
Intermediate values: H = 14.5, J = 15.12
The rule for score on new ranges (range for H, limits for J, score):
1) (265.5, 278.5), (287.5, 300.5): 1.02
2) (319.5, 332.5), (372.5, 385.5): 0.95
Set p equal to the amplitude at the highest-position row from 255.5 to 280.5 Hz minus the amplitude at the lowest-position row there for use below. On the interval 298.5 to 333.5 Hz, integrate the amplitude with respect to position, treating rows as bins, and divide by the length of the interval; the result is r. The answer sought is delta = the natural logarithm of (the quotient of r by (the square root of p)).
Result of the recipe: 2.6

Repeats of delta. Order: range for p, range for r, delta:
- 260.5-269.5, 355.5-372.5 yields 3.0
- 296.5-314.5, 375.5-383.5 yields 2.8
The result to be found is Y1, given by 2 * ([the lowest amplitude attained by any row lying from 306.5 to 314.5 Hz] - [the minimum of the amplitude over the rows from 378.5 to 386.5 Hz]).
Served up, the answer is -1.7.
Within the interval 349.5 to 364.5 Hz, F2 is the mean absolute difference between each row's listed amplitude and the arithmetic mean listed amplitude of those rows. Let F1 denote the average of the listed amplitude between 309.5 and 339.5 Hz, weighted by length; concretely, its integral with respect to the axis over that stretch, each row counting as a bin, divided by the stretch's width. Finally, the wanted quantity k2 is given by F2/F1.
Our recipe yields 0.036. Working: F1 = 13.5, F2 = 0.49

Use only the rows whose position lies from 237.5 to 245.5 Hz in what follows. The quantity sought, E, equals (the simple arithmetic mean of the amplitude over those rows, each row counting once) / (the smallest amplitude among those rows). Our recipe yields 1.047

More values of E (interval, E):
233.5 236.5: 1.033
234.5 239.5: 1.054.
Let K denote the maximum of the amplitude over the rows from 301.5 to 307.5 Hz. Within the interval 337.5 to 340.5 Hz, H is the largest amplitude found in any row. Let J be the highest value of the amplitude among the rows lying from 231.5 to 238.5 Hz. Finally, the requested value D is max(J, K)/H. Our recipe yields 1.08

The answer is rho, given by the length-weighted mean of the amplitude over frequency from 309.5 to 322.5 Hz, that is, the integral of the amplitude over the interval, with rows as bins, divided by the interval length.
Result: 13.5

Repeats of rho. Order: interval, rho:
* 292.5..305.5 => 13.5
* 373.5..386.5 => 14.3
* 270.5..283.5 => 14.0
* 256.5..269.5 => 14.4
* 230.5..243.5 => 14.0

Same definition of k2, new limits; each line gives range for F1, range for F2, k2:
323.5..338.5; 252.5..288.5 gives 0.033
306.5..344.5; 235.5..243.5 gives 0.033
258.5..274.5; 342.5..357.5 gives 0.027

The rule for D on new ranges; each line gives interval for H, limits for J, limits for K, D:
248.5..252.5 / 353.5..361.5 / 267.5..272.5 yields 1.05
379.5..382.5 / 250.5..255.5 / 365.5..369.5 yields 0.98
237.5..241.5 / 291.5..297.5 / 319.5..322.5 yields 1.01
